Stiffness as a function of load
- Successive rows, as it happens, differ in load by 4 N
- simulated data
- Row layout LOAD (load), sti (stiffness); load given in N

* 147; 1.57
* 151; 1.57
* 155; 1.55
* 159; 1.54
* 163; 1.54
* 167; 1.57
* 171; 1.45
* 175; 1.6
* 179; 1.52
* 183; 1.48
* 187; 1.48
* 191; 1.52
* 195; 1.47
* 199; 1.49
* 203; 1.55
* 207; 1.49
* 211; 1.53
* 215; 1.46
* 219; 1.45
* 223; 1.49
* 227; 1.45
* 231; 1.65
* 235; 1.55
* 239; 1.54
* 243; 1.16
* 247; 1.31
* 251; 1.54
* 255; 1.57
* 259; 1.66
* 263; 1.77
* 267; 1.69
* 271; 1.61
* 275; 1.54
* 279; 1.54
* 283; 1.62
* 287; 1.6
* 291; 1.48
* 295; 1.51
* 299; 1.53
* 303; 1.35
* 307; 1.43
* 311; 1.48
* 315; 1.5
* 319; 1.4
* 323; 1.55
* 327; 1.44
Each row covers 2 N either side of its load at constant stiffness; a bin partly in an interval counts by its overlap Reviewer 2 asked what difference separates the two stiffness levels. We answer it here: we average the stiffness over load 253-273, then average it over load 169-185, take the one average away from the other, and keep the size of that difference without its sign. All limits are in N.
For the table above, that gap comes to 0.15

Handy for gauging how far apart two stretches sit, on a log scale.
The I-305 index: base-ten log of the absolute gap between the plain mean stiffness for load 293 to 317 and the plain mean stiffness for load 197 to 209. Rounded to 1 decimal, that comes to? -1.4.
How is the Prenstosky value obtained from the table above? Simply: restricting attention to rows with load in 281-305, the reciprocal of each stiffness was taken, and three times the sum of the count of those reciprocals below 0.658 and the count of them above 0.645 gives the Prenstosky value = 21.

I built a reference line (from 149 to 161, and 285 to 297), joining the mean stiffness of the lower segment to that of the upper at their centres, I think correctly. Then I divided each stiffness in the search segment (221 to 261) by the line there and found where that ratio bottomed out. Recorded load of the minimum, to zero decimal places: 243 N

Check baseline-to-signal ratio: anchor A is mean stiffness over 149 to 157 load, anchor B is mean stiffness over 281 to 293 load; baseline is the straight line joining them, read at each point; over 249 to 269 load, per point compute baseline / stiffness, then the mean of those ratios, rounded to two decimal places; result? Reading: 0.95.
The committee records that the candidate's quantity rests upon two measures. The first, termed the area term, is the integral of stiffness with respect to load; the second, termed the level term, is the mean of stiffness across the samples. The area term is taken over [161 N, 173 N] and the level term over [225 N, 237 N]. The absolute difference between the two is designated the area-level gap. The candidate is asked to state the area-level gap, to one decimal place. 16.7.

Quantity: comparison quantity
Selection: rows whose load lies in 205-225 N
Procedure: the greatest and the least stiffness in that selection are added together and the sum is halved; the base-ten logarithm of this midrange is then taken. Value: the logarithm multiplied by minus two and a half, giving -0.433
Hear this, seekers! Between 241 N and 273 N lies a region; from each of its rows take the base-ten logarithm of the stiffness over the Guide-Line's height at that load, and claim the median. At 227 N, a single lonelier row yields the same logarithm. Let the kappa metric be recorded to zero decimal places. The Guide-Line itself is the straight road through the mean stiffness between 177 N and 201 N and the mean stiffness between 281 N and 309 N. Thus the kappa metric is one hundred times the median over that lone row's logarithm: -183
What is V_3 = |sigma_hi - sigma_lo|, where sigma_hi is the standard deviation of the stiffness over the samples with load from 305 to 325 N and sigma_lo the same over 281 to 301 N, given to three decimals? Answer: 0.001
